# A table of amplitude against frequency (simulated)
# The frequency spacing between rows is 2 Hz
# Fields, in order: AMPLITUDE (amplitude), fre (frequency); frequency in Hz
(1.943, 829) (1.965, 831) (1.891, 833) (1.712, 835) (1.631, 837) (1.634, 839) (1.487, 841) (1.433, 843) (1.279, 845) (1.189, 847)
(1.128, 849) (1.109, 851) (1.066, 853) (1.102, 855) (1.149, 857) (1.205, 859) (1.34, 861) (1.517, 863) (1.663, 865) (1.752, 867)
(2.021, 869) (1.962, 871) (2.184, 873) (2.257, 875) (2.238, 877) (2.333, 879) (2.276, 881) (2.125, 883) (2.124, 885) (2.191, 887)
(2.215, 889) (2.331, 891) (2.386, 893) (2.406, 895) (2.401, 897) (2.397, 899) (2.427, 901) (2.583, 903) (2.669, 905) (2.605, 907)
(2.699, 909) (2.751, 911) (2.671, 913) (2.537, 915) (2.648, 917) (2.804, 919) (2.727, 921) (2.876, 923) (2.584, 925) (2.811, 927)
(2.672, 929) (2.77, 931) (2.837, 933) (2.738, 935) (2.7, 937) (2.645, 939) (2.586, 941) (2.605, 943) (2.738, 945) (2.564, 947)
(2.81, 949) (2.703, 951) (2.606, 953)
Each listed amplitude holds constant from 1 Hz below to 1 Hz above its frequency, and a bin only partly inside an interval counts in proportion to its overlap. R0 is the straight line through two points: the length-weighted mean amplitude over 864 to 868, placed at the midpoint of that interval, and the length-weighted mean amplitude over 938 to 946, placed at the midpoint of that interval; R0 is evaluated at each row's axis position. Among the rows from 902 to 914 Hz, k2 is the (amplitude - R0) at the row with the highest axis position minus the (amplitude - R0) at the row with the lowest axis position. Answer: -0.04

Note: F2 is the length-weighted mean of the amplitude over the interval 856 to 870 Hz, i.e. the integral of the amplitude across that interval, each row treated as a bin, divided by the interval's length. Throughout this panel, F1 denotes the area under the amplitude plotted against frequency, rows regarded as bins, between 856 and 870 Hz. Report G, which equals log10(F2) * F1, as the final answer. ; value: 4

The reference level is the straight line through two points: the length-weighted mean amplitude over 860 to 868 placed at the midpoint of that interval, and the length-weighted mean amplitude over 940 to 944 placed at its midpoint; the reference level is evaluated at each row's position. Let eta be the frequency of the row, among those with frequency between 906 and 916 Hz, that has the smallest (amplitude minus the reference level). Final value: 915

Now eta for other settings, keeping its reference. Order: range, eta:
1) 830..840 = 839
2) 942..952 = 947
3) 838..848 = 847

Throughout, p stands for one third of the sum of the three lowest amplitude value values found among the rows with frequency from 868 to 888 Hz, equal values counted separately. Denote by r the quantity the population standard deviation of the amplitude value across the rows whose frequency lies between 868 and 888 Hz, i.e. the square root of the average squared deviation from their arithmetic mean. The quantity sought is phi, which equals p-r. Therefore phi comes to 1.9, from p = 2.0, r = 0.11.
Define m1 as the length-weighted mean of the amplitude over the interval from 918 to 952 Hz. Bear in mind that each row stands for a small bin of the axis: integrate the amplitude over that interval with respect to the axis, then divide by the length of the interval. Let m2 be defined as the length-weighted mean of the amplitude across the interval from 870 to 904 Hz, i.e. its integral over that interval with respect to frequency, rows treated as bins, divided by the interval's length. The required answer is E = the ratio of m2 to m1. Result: 0.8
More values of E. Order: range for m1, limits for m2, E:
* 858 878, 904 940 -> 1.5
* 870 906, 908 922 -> 1.2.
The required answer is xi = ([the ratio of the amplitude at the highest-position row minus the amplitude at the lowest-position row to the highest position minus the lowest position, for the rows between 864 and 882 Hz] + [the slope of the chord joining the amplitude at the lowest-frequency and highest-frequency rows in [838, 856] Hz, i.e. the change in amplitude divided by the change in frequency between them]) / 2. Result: 0.003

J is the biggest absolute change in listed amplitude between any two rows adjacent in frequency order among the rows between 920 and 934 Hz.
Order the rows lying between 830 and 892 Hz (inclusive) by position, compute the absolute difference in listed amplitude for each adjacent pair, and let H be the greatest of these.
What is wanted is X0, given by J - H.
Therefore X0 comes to 0.02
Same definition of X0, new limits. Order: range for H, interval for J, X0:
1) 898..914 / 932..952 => 0.09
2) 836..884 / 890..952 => 0.02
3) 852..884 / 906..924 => -0.11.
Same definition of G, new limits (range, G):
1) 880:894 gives 11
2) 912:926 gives 16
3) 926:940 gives 17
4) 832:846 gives 4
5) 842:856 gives 1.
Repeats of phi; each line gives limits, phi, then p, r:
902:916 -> 2.5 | 2.6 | 0.07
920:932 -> 2.6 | 2.7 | 0.09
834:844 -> 1.4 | 1.5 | 0.10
